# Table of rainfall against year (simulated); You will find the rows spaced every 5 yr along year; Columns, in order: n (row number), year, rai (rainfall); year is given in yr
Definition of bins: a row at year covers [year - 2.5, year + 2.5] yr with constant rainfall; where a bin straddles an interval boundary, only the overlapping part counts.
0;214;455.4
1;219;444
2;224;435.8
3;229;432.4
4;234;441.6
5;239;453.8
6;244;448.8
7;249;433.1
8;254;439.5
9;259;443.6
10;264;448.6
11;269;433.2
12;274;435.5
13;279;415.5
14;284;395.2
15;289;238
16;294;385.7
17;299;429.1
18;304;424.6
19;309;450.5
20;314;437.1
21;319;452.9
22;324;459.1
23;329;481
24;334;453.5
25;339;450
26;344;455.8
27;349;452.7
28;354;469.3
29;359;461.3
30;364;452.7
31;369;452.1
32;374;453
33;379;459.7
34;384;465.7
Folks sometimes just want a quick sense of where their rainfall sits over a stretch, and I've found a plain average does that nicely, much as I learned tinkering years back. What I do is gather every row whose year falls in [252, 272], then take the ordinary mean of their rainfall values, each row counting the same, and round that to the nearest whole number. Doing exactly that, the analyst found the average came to 441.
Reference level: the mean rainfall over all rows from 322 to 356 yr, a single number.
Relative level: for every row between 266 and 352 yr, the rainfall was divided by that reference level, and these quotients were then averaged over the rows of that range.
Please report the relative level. 0.93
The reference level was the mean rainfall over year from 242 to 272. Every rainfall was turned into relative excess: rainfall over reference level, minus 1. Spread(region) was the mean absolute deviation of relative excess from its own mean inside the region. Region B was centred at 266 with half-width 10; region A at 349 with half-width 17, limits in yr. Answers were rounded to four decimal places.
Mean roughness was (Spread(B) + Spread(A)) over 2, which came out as 0.0124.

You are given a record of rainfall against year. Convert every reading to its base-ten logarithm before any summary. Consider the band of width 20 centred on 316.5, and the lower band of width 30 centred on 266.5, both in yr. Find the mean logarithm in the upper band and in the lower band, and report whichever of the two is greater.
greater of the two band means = 2.653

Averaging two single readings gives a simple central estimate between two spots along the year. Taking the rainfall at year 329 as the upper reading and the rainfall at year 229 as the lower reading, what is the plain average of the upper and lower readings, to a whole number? 457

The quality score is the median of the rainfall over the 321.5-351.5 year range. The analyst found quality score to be 455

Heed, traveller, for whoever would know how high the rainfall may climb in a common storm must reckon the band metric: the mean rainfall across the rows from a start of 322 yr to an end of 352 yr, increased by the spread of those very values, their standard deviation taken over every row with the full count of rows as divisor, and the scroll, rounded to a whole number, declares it 469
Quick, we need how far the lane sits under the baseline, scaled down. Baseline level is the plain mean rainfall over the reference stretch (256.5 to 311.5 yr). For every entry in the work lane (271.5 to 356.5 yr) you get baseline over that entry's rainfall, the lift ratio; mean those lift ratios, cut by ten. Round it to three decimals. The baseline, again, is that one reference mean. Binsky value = 0.098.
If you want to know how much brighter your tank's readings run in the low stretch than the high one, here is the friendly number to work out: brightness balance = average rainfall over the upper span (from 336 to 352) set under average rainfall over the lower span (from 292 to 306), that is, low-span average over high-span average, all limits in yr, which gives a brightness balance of 0.91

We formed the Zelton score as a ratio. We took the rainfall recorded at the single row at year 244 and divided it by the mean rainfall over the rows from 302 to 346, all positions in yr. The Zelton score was 0.99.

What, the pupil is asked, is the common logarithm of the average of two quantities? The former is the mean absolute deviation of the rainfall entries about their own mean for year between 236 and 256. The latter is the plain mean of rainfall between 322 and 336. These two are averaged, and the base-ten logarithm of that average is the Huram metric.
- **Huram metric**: 2.37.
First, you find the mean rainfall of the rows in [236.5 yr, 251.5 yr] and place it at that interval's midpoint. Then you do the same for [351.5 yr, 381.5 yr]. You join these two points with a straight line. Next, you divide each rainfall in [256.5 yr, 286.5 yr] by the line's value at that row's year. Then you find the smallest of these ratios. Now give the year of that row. 284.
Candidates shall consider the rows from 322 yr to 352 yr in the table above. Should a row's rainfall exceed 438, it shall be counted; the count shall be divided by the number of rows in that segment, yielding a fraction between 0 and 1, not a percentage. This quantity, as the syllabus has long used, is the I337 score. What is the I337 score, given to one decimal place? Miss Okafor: 1.0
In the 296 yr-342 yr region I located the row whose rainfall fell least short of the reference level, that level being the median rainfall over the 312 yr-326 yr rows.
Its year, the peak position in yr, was 329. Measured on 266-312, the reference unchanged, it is 309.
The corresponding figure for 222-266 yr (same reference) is 239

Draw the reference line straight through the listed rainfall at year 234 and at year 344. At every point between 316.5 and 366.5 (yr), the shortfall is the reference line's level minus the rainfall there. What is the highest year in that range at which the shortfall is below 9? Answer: 364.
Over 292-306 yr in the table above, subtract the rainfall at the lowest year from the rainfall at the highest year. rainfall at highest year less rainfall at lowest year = 39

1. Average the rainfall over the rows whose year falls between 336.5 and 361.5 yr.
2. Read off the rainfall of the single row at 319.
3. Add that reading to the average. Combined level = 911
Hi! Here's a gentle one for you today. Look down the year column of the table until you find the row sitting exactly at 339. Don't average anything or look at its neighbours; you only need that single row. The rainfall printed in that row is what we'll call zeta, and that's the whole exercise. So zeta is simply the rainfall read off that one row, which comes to 450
